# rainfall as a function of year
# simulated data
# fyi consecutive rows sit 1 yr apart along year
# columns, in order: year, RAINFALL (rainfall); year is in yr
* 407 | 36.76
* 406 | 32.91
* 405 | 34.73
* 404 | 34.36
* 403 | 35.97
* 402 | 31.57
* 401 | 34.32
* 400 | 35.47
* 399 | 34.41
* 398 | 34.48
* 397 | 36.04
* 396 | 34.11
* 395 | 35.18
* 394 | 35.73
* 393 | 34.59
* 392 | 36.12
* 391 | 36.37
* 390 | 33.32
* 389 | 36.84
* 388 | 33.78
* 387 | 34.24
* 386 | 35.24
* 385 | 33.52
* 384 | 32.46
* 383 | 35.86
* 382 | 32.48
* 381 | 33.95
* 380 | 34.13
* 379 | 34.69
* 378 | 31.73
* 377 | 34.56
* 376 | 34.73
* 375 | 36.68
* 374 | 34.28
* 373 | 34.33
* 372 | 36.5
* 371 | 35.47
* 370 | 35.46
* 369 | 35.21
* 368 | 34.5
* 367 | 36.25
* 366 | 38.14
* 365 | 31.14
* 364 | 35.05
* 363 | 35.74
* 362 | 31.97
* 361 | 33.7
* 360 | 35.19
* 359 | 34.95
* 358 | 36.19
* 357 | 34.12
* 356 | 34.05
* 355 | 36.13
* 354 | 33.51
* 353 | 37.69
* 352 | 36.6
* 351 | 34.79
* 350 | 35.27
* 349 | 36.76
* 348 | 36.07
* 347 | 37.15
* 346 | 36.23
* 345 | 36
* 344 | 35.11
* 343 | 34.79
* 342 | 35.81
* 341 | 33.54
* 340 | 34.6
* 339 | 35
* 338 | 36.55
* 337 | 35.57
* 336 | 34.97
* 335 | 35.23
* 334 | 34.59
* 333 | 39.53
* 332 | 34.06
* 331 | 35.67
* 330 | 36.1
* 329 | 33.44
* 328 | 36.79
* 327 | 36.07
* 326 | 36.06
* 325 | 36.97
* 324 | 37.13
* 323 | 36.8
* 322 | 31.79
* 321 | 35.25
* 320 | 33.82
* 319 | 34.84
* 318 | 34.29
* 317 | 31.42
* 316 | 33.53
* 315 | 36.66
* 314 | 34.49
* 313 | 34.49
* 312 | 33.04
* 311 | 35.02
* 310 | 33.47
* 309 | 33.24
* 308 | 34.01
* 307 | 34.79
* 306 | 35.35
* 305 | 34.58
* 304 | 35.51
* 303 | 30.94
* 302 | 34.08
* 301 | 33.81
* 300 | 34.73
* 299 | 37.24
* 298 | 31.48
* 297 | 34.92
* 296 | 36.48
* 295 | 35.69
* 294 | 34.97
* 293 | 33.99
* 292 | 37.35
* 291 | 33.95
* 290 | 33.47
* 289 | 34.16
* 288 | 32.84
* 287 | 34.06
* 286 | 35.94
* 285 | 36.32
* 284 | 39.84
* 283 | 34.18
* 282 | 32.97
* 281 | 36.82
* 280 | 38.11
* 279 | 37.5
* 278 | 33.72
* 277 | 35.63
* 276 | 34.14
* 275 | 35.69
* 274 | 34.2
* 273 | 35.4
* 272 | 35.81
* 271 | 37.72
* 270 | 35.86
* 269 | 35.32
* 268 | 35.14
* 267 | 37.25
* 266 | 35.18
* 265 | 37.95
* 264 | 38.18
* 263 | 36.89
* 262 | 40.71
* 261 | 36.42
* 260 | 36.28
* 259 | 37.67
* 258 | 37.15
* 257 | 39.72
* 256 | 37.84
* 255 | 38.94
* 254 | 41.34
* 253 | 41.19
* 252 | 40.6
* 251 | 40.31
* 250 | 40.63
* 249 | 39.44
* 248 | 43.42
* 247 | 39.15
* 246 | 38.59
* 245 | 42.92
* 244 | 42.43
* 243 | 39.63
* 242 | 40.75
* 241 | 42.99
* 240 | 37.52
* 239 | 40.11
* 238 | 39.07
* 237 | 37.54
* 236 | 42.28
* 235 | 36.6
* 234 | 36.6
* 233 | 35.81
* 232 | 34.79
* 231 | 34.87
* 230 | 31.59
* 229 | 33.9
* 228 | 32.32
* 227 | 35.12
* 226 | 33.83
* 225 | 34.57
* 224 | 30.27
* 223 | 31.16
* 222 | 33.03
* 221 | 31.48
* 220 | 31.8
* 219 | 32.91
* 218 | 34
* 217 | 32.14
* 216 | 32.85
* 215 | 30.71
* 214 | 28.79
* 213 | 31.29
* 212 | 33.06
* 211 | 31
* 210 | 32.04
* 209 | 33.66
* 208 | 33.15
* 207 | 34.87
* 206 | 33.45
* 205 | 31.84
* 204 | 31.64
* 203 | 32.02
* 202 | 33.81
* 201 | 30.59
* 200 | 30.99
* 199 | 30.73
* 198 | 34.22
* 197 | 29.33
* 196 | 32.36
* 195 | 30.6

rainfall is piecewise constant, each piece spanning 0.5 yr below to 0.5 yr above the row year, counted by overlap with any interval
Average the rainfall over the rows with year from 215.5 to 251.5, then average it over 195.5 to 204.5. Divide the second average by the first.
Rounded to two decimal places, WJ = 0.87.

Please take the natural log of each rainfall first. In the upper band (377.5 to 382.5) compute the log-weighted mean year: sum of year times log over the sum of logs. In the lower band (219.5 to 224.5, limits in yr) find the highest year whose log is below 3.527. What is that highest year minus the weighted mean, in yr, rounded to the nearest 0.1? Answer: -156.0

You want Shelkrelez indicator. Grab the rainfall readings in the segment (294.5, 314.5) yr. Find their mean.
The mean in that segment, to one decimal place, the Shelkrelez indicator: 34.4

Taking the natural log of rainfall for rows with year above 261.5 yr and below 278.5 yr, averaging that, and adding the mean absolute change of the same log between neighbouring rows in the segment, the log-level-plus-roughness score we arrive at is 3.63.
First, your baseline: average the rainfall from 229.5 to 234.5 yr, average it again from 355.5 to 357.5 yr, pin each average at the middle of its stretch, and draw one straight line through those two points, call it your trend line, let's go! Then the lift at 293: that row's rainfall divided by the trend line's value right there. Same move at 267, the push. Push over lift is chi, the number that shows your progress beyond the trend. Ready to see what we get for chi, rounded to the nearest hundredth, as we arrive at 1.09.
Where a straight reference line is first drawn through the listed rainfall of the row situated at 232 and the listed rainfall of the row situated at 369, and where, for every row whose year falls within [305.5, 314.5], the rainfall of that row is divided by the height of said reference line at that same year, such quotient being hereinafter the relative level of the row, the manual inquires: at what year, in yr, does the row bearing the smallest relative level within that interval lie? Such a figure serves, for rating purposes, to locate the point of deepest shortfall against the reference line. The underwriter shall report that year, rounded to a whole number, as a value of 312 yr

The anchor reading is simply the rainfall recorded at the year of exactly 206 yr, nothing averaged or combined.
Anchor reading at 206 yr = 33.45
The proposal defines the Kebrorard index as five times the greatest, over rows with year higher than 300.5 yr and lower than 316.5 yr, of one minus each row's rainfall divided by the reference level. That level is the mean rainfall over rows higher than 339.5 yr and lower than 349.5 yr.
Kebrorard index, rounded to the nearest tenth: 0.7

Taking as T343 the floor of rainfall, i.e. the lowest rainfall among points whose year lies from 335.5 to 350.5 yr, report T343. 33.54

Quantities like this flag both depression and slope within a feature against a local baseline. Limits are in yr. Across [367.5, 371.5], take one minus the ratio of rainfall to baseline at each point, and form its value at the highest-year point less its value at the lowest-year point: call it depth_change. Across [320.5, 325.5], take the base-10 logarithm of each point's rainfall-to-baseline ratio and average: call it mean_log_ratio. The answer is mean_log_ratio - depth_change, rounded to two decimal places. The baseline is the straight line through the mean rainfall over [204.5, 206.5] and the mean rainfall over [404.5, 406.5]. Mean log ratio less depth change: 0.06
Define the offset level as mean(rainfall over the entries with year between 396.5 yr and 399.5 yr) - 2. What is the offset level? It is 33.0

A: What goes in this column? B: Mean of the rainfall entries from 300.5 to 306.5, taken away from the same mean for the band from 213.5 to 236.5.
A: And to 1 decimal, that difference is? -0.5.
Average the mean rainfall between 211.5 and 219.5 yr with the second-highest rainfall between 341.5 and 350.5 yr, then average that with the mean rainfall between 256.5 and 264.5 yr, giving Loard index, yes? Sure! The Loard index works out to 36.1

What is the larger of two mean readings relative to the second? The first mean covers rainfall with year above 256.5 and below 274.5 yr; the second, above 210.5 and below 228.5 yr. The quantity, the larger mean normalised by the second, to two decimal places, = 1.14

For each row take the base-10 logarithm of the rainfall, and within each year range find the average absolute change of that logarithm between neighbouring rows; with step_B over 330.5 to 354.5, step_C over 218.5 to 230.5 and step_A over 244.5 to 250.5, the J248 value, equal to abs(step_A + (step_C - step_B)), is 0.0352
